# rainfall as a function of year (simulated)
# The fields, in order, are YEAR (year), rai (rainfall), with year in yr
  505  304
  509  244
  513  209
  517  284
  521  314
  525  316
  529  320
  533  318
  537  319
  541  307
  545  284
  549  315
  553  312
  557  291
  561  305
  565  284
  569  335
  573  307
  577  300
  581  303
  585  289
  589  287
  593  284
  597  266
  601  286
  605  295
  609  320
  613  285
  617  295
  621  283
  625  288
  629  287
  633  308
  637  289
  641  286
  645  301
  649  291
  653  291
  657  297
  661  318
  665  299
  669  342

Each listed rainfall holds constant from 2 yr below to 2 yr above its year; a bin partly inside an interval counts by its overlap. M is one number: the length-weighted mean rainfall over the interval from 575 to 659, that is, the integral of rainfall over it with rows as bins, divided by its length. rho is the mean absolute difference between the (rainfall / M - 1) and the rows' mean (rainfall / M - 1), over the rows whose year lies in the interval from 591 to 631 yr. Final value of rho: 0.030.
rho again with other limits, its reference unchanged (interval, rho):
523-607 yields 0.047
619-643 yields 0.020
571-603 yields 0.034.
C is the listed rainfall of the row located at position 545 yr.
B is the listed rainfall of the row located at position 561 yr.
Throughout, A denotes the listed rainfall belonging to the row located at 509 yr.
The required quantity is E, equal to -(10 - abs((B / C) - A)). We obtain 233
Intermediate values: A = 244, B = 305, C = 284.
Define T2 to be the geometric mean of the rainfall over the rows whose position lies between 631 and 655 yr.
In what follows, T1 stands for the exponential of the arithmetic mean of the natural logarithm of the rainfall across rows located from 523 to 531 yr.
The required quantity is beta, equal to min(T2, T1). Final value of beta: 294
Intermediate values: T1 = 318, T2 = 294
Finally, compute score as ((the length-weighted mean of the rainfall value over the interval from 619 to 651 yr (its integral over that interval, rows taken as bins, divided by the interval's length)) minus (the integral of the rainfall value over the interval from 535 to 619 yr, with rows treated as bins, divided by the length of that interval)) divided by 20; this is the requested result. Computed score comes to -0.34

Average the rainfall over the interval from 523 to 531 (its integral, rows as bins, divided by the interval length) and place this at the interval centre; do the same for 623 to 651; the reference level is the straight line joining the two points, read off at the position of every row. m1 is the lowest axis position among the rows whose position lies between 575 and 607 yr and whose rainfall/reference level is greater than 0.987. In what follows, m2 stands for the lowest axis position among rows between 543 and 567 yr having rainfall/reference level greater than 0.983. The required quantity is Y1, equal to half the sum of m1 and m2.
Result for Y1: 565 yr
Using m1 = 581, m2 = 549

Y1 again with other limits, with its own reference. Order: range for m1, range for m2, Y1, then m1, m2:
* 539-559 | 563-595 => 559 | 549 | 569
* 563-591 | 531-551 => 551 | 569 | 533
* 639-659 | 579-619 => 613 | 645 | 581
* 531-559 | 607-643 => 571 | 533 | 609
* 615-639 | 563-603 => 593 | 617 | 569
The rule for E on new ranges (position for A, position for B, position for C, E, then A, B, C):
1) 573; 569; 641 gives 296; 307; 335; 286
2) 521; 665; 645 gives 303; 314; 299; 301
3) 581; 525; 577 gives 292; 303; 316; 300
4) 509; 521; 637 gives 233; 244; 314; 289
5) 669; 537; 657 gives 331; 342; 319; 297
